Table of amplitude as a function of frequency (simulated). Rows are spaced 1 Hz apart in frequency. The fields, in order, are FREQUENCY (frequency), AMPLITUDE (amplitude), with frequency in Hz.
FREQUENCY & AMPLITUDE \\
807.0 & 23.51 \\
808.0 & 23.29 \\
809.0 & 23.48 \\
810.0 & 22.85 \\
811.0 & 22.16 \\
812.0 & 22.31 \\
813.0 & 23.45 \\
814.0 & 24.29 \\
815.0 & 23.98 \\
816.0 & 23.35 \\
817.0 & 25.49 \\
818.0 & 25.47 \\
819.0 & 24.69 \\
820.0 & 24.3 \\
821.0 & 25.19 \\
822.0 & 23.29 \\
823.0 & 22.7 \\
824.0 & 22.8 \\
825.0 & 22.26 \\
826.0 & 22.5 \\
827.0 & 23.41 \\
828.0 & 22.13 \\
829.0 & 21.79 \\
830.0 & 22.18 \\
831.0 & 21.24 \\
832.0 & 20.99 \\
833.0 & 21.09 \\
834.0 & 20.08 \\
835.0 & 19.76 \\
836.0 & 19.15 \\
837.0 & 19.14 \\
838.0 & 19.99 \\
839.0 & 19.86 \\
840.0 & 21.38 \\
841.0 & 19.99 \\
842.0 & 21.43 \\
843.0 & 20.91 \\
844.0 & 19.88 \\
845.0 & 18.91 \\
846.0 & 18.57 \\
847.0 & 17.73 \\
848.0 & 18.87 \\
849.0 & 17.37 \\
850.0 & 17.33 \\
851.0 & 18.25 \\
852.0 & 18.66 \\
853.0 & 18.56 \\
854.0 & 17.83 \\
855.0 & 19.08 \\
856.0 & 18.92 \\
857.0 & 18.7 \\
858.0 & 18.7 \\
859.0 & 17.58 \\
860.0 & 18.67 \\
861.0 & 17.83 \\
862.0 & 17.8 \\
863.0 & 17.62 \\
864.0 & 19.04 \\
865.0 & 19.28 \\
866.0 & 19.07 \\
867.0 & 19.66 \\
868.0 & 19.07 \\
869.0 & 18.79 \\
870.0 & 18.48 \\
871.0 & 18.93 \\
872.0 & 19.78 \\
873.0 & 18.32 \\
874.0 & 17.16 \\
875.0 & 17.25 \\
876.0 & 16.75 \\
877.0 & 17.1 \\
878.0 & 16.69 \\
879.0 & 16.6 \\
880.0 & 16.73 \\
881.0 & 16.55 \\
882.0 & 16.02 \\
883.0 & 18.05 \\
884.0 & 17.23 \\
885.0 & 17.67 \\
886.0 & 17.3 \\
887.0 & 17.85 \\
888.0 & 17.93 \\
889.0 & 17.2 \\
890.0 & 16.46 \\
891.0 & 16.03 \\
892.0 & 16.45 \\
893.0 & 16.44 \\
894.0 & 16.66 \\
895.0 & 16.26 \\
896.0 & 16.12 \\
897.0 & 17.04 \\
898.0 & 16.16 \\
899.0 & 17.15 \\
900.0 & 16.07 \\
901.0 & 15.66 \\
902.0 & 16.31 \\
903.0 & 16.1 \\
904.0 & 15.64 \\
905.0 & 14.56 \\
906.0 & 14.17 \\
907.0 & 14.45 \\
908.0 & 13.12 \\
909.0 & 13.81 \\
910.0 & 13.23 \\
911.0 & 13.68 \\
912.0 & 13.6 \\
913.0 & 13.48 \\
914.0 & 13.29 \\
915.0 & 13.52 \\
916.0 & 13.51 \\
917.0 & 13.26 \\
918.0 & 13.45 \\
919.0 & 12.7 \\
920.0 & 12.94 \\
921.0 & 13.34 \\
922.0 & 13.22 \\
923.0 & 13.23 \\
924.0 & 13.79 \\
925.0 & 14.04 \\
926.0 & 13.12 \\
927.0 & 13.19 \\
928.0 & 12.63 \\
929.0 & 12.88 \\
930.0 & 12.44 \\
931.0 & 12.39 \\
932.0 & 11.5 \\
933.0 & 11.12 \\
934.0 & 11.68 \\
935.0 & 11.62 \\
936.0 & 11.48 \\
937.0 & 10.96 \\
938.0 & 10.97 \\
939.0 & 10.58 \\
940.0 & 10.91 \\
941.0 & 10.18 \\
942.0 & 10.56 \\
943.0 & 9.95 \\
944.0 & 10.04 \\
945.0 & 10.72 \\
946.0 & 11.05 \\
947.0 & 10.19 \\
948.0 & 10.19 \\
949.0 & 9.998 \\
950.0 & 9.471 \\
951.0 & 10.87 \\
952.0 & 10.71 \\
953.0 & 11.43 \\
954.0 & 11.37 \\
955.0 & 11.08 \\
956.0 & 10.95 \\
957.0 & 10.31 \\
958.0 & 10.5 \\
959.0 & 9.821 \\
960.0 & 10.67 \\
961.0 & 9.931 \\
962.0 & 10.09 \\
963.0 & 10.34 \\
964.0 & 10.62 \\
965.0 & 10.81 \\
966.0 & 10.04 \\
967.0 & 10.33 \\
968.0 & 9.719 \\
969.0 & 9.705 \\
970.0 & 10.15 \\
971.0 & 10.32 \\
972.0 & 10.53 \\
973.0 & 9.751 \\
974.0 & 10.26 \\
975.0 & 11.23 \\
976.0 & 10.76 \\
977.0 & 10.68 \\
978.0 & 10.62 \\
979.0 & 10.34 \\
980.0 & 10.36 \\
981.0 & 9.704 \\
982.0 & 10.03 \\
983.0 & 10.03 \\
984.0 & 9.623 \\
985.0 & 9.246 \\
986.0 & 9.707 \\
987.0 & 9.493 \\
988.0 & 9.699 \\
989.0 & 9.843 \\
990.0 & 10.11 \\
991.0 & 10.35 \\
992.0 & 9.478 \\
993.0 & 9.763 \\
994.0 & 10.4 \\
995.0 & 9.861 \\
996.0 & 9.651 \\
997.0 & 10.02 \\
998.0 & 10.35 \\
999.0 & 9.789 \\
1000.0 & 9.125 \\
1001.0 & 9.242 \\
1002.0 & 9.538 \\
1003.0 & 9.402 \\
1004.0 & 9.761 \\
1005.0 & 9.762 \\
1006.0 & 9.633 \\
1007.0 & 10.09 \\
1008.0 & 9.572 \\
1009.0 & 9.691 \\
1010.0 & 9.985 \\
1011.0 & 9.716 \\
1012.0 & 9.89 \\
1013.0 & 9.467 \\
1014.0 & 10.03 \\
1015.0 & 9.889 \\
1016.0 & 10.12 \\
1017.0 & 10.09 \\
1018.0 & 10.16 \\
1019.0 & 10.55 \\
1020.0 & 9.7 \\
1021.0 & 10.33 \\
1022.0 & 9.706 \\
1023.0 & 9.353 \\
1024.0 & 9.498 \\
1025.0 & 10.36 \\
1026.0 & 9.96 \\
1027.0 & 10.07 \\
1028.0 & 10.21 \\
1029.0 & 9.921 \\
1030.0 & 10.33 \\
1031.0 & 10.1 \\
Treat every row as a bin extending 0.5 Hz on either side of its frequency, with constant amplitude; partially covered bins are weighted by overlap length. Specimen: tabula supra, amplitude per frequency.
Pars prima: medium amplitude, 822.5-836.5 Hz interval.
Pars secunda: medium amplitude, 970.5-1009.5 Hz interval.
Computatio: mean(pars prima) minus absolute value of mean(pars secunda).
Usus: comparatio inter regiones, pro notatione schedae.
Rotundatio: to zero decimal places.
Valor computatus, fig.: 12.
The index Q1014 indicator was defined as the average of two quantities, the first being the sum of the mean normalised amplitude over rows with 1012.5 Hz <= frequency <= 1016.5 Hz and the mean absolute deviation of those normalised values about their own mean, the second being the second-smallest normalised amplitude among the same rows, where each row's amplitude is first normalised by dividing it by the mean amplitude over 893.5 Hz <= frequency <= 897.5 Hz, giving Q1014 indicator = 0.60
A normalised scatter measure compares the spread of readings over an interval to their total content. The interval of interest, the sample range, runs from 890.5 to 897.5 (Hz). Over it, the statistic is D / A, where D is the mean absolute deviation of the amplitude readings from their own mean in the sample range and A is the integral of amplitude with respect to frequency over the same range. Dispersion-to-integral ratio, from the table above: 0.0022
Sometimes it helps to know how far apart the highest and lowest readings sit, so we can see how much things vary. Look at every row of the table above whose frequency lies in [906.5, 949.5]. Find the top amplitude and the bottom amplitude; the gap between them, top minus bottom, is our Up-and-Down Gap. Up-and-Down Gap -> 4.5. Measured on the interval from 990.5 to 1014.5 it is 1.3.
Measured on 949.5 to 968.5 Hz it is 2.0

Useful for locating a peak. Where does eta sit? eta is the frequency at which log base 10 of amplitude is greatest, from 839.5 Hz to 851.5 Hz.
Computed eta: 842.0 Hz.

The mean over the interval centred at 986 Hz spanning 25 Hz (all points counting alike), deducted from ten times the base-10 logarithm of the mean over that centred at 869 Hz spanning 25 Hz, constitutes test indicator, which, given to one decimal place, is 2.5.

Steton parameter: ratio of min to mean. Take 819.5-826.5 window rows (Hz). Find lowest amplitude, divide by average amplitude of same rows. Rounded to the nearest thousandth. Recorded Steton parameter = 0.956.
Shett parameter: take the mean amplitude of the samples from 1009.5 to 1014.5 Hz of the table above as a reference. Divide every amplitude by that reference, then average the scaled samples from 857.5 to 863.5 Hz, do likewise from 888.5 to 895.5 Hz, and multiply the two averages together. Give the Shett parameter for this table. 3.1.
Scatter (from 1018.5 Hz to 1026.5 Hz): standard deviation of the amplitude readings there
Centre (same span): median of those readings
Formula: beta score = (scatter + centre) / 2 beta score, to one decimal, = 5.1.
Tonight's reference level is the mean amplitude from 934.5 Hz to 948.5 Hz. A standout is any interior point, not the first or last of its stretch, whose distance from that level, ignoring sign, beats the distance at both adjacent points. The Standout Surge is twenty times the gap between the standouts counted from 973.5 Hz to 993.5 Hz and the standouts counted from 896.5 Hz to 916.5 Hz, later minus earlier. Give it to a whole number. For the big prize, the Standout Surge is 0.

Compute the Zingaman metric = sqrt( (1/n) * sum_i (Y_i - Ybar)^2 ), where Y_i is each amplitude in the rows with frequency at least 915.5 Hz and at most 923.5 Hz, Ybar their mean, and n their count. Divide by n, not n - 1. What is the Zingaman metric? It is 0.25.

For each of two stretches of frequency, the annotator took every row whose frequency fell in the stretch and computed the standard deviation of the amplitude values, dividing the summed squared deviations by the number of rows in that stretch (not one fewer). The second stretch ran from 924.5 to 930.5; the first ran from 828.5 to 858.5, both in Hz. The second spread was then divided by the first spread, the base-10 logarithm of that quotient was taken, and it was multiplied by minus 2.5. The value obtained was 1.0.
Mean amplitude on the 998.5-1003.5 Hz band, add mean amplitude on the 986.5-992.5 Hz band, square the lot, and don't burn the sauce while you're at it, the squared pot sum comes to 370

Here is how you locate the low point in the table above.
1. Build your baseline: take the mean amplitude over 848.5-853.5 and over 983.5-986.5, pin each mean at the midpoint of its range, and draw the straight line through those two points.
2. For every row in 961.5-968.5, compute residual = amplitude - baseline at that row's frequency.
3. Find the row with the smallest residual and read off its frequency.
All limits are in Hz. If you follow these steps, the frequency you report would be 962.0 Hz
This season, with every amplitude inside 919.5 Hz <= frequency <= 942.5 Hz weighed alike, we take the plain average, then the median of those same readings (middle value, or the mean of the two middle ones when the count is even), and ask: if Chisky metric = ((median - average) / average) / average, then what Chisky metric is 0.0018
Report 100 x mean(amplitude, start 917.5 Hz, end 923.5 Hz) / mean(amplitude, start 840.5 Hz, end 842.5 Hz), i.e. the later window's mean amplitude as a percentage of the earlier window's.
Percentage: 63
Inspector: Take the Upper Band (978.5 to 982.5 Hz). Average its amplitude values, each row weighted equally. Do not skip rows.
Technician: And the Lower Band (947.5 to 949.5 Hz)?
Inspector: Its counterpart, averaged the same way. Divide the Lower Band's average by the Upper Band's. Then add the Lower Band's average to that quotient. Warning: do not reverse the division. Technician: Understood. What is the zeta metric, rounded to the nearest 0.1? 11.1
